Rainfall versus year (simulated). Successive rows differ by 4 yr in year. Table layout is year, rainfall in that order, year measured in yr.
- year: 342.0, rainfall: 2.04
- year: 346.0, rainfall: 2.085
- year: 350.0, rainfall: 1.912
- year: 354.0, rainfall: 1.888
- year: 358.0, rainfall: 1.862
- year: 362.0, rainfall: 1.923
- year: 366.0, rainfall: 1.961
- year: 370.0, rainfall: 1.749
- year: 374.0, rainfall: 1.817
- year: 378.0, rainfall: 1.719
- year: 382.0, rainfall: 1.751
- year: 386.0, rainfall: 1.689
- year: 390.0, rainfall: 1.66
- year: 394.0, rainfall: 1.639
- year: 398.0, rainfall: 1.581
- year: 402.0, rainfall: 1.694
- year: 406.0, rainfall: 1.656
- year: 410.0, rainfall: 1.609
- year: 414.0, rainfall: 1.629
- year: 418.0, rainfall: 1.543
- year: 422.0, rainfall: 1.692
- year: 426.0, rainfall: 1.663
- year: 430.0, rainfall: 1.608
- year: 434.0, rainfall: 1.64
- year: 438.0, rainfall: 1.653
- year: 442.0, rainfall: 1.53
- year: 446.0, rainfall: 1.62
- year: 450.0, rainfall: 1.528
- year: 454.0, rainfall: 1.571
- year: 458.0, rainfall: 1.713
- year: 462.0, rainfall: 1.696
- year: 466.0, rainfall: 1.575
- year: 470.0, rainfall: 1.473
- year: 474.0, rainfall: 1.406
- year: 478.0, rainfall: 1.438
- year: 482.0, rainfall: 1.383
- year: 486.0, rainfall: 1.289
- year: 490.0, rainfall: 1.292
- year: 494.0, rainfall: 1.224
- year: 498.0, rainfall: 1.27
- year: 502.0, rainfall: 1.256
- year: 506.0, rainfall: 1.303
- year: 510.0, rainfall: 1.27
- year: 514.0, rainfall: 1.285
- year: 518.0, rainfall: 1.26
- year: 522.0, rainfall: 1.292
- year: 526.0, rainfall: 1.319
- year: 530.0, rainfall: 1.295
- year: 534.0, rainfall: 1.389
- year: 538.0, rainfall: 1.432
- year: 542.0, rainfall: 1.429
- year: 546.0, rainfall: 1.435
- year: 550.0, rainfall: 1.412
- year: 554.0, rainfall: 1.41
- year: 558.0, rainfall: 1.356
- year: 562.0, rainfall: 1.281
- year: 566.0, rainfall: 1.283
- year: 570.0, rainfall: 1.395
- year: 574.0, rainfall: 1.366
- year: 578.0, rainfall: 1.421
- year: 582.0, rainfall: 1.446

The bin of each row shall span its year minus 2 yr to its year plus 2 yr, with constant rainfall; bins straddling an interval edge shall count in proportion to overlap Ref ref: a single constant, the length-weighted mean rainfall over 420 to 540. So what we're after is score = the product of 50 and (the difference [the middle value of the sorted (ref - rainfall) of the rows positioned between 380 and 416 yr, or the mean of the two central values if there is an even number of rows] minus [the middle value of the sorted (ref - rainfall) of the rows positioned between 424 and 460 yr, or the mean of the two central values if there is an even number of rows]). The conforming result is -2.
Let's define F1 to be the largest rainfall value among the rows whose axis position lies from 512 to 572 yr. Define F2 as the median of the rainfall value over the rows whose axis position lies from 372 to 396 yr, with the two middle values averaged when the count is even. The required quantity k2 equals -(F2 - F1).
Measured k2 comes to -0.27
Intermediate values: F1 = 1.435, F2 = 1.70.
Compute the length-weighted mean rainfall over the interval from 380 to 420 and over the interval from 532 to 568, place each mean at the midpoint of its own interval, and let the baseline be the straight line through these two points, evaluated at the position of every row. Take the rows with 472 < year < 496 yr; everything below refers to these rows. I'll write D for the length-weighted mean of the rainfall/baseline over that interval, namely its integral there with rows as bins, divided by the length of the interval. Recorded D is 0.89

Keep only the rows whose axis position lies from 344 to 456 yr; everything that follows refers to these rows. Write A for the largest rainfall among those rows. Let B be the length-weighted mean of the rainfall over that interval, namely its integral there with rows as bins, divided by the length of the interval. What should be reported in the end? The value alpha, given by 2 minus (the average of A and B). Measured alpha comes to 0.1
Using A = 2.085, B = 1.7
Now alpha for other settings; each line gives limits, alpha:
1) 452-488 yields 0.4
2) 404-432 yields 0.3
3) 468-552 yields 0.6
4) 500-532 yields 0.7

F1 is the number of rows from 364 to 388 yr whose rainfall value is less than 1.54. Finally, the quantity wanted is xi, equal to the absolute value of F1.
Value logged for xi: 0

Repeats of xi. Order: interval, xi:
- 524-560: 9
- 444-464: 1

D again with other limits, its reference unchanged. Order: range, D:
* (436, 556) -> 0.96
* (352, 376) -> 1.09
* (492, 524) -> 0.87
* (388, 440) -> 1.01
